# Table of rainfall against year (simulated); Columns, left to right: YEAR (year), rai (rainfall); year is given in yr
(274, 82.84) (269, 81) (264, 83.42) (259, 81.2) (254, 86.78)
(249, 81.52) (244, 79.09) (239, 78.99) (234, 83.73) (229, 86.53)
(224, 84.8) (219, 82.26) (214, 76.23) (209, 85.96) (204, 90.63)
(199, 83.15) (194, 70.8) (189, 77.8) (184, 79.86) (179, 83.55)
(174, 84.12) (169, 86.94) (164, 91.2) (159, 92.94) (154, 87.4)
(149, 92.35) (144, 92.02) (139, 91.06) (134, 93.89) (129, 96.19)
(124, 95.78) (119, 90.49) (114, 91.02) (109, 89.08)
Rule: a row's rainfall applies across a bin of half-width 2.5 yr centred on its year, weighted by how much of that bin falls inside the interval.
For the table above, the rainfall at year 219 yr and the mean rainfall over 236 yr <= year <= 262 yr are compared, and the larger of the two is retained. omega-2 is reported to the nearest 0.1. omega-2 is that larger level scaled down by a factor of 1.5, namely 54.8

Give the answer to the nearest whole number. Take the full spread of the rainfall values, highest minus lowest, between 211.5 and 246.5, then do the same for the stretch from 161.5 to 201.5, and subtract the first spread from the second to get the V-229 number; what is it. 10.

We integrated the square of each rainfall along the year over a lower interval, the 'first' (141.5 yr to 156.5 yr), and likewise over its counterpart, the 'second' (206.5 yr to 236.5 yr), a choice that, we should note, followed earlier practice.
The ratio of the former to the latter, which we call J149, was 0.59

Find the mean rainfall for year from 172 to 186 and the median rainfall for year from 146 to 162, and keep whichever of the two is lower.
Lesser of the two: 82.5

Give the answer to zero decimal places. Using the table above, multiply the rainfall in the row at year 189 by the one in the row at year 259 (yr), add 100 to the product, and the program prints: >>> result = 6417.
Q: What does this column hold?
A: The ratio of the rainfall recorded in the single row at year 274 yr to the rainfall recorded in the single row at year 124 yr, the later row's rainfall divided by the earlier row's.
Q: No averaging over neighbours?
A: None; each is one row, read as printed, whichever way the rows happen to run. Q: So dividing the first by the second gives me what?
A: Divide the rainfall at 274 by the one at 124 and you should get 0.86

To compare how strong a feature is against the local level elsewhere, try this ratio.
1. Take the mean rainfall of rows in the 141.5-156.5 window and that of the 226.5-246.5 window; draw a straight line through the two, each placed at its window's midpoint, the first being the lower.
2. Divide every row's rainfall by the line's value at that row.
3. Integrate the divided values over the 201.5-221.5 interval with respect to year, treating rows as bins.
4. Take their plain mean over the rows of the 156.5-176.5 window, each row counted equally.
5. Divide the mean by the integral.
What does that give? 0.0504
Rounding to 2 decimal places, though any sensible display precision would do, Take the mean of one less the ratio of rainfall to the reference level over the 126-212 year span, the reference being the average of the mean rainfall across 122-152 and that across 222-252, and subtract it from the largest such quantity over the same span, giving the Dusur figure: 0.18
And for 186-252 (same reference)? 0.12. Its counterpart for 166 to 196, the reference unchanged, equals 0.11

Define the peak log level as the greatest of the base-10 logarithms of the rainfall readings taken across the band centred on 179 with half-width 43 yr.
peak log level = 1.97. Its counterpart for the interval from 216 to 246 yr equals 1.94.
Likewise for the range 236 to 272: 1.94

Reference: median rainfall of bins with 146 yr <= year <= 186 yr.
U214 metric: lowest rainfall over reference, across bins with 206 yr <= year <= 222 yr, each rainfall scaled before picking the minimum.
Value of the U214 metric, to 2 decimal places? 0.87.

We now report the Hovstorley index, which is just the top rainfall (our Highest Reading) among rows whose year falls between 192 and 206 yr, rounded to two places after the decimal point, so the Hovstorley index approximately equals 90.63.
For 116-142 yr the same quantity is 96.19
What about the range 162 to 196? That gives 91.20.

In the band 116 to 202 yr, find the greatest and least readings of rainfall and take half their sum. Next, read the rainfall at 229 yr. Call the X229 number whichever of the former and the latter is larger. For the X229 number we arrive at 87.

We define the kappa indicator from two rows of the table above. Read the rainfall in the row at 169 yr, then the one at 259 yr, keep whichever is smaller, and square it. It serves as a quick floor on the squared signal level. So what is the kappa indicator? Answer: 6593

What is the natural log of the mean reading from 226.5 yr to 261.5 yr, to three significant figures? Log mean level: 4.41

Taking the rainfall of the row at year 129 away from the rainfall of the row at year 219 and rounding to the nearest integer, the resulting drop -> -14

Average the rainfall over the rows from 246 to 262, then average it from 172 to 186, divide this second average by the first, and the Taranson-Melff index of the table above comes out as 0.99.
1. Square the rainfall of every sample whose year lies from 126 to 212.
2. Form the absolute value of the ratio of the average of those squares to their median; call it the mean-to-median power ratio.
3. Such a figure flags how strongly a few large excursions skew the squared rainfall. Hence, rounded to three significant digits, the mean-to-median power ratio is 0.997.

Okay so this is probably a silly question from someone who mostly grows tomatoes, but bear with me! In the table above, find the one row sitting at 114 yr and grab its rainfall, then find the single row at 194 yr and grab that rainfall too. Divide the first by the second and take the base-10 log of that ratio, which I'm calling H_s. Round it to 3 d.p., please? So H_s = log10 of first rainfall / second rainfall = 0.109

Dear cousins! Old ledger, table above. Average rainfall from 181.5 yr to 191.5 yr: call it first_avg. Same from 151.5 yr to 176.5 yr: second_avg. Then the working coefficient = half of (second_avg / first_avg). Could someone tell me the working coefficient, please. 0.56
